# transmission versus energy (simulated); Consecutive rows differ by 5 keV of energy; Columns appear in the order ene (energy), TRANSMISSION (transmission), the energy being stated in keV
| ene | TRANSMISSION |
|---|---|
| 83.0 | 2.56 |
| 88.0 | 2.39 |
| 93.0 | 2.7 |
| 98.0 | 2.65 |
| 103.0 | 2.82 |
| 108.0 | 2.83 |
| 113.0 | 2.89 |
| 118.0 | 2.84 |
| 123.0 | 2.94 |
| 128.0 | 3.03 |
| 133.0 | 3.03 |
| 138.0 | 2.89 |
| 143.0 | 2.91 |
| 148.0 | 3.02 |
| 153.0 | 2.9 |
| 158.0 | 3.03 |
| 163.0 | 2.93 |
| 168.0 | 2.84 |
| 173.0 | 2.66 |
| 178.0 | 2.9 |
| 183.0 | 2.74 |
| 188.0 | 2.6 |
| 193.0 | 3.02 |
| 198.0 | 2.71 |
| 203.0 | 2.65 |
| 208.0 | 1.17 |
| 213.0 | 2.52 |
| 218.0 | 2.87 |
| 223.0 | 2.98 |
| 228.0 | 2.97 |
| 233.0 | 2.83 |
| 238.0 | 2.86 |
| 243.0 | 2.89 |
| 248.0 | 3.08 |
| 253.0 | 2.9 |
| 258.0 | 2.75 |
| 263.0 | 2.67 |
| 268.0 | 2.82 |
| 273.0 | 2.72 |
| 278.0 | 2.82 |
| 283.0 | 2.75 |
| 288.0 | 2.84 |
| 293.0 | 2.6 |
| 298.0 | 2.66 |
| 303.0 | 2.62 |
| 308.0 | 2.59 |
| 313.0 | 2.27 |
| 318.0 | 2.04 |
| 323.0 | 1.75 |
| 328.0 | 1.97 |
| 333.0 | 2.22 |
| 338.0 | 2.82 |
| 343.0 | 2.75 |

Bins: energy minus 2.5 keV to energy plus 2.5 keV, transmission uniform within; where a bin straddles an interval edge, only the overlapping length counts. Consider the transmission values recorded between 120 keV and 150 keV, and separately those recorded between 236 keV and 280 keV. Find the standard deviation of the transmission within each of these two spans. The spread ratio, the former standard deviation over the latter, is 0.5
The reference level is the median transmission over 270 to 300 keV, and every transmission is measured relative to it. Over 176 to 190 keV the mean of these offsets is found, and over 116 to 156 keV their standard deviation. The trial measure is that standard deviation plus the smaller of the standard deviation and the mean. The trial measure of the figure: 0.1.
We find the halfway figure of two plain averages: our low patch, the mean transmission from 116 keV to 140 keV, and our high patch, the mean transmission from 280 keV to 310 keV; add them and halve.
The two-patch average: 2.81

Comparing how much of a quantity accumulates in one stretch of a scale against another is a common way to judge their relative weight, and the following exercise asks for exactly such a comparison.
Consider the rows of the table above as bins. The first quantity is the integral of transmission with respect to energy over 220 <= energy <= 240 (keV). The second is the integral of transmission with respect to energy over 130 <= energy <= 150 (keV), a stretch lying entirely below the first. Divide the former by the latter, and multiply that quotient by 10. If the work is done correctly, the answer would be 9.8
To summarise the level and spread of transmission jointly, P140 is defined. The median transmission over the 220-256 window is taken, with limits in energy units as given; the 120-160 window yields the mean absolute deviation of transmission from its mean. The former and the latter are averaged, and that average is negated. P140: -1.48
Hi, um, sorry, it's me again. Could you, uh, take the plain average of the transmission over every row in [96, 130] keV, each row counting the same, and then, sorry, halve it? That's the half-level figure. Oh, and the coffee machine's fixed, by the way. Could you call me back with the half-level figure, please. 1.43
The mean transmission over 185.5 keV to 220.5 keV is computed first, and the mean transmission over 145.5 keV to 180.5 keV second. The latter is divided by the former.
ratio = 1.16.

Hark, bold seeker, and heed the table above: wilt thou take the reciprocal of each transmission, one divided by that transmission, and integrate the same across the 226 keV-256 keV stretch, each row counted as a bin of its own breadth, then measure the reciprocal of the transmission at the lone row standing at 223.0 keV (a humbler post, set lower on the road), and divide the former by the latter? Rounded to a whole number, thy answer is 31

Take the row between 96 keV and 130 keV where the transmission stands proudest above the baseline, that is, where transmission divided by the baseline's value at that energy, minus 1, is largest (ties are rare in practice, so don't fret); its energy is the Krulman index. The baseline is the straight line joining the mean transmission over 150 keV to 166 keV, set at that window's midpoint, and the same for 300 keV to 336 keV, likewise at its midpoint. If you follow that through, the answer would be 128.0 keV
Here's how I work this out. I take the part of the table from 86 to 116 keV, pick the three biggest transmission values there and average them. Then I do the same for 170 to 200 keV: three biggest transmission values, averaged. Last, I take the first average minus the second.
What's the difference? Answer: 0.0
